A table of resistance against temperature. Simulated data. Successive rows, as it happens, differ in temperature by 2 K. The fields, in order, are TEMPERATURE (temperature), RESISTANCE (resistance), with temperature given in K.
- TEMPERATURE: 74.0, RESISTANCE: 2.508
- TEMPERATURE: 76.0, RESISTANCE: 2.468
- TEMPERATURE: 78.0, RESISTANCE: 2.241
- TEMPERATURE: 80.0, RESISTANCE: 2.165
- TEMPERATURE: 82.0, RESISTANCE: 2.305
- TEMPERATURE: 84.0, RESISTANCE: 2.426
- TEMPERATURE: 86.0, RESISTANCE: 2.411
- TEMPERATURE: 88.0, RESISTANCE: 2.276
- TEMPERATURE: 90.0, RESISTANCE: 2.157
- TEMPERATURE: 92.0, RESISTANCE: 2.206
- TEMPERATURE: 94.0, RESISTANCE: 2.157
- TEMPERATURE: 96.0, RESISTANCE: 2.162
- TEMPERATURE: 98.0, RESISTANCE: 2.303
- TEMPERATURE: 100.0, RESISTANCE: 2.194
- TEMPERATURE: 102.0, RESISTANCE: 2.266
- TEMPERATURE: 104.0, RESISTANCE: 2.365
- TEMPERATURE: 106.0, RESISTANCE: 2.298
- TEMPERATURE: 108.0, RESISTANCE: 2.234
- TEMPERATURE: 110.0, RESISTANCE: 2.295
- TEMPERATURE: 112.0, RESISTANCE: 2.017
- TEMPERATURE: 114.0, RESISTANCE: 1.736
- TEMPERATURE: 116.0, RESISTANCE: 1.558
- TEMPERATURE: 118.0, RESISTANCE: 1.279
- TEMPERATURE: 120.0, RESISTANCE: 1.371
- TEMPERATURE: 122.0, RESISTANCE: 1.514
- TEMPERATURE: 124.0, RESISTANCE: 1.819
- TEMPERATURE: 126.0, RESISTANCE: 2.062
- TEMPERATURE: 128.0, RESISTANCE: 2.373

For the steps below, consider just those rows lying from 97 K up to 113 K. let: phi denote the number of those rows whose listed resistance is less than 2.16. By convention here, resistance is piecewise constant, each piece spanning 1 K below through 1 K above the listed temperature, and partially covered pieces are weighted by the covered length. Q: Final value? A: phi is 1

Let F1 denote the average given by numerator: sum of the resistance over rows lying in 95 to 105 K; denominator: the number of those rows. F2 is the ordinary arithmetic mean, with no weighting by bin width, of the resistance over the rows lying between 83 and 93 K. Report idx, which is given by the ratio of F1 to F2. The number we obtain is 0.98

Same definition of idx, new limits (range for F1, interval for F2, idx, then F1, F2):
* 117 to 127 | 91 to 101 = 0.73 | 1.61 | 2.20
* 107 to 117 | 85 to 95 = 0.88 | 1.97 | 2.24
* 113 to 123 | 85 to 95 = 0.67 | 1.49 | 2.24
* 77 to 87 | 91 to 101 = 1.05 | 2.31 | 2.20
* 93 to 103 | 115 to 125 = 1.47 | 2.22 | 1.51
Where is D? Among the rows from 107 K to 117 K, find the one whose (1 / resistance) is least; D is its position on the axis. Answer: 110.0 K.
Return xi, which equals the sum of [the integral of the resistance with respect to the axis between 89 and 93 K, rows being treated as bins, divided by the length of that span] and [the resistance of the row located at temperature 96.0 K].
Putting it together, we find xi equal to 4.3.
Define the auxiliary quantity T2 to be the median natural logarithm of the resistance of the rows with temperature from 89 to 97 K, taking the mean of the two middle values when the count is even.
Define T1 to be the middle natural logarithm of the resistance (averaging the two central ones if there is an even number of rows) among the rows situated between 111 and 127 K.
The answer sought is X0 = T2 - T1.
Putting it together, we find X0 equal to 0.272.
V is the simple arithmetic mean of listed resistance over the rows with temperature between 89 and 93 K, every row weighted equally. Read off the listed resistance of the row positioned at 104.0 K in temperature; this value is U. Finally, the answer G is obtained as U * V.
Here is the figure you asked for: 5.2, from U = 2.365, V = 2.18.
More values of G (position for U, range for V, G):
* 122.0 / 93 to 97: 3.3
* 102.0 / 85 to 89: 5.3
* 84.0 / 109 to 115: 4.9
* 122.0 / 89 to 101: 3.3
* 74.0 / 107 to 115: 5.2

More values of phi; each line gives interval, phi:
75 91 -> 1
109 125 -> 7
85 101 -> 2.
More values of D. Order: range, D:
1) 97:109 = 104.0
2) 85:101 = 86.0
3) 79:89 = 84.0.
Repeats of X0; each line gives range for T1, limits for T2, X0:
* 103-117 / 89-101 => -0.025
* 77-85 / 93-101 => -0.043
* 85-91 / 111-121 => -0.379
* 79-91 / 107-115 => -0.076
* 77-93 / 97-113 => 0.010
